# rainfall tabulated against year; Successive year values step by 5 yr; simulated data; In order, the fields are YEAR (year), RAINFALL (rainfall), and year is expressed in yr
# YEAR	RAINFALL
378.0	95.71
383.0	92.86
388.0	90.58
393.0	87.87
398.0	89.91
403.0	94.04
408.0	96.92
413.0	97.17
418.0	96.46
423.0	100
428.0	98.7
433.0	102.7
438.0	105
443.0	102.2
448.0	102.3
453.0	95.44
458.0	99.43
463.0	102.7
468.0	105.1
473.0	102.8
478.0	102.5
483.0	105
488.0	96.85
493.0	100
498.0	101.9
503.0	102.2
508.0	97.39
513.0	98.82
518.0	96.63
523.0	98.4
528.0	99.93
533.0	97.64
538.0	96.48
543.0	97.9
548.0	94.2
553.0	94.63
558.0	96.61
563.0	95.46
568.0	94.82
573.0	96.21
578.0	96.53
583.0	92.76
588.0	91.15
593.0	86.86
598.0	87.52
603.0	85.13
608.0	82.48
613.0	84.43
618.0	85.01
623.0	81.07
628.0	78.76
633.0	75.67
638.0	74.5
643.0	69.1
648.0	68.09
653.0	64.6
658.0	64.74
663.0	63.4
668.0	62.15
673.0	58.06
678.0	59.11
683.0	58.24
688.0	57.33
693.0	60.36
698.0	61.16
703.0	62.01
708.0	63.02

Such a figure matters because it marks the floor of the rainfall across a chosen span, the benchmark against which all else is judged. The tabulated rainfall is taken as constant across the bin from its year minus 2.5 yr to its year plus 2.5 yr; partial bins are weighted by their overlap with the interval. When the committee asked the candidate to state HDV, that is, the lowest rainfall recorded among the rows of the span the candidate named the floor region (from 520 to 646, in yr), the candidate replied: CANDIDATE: 69.1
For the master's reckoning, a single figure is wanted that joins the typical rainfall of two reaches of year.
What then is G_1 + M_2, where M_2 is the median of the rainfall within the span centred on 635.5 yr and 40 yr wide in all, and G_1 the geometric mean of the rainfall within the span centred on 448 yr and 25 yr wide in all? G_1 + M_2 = 176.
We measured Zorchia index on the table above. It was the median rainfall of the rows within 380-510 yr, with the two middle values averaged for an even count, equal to 100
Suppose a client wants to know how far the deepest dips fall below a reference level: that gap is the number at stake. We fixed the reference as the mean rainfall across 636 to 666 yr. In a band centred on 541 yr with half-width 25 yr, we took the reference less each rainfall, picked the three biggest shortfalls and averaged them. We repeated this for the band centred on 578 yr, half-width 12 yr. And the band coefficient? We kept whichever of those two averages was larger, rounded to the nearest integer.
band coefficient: -26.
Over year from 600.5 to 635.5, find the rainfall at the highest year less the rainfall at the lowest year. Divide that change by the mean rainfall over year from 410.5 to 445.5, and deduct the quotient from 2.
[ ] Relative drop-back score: 2.09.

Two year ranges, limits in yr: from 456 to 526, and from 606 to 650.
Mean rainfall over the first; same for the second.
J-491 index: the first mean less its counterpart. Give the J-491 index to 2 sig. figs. 23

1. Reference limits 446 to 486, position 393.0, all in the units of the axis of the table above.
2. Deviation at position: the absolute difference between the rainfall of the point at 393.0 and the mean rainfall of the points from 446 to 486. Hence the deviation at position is 14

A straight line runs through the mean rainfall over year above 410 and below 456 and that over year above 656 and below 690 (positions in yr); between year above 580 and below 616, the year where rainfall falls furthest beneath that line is 608.0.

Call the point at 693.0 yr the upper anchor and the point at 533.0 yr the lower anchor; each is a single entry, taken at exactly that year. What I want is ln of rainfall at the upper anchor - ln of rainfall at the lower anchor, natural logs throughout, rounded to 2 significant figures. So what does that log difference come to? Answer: -0.48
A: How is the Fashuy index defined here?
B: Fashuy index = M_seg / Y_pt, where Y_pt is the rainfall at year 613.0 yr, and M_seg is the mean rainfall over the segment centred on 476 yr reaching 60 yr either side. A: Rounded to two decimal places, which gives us 1.19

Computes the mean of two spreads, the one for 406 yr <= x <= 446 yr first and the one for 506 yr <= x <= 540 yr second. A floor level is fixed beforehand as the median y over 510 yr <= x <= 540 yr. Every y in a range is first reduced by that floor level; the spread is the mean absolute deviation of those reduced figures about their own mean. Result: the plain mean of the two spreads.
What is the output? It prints 1.8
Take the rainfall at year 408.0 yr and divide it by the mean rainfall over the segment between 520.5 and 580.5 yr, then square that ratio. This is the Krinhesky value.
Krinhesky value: 1.01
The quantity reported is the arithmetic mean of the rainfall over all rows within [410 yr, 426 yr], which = 98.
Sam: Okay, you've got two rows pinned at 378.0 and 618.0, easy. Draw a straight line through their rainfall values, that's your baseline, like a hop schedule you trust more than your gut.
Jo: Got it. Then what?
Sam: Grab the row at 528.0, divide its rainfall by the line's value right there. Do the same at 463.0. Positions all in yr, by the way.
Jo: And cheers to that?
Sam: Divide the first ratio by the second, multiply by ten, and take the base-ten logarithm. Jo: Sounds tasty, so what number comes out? 1.00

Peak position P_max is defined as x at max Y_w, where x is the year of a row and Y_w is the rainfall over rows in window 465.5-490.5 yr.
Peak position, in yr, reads 468.0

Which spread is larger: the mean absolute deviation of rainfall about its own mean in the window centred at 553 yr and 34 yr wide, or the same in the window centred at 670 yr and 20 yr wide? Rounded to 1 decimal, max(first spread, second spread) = 2.1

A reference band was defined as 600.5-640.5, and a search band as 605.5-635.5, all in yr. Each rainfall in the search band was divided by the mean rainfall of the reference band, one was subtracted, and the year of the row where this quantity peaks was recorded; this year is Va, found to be 618.0 yr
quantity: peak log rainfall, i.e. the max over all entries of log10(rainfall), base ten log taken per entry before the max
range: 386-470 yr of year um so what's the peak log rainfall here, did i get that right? 2.02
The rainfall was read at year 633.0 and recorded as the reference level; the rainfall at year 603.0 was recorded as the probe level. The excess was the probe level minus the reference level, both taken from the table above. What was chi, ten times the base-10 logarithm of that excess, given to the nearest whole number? 10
